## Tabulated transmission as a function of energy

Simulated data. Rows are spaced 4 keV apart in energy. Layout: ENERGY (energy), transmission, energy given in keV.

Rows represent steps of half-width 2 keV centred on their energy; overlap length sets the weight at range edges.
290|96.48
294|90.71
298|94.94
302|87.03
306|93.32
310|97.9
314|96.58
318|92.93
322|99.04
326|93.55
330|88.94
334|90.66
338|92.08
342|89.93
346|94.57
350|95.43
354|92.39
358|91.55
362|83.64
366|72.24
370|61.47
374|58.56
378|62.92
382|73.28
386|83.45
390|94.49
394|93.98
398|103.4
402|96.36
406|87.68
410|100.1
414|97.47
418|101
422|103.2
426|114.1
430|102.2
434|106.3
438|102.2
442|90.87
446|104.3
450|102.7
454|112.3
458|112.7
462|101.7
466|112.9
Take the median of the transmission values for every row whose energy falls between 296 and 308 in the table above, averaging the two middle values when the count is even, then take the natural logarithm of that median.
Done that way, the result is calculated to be 4.536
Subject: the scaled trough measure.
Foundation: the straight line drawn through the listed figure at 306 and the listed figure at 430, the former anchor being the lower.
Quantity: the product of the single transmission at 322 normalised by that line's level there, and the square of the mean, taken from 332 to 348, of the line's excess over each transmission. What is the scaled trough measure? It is 16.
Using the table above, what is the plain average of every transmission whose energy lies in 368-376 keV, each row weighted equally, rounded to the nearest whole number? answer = 60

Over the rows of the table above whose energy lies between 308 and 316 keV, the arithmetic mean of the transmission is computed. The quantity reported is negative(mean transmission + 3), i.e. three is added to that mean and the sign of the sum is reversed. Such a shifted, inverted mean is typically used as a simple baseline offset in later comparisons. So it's -100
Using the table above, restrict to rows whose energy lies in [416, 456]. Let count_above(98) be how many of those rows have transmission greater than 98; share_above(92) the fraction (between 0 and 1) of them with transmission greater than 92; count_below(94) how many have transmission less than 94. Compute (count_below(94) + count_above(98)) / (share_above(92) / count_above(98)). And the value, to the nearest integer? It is 100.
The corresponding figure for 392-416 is 10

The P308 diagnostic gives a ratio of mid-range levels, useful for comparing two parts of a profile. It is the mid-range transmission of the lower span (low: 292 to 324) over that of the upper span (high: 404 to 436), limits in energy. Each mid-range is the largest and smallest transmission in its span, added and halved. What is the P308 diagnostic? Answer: 0.92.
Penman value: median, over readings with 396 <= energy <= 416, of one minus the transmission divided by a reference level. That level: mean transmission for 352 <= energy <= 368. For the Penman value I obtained -0.15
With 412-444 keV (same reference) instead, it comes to -0.20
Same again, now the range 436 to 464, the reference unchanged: -0.21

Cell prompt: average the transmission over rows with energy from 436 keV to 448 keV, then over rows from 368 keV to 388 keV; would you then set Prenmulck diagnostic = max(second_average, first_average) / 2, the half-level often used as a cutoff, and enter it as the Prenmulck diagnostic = 49.6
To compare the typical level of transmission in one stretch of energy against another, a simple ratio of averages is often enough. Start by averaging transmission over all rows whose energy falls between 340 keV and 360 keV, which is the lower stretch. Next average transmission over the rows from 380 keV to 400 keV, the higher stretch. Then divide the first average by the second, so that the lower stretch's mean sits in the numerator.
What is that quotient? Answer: 1.03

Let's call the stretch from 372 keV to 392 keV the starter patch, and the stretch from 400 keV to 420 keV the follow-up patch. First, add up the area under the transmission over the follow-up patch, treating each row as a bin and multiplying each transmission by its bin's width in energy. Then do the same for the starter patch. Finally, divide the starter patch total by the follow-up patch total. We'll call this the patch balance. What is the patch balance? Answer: 0.77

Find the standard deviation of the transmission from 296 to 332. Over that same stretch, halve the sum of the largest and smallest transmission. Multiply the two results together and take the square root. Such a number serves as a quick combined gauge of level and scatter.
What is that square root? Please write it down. 19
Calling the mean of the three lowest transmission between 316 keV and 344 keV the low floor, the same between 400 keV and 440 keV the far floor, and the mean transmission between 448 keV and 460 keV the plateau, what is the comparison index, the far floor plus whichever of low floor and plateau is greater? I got 203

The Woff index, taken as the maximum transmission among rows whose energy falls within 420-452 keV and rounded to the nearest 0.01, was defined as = 114.10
